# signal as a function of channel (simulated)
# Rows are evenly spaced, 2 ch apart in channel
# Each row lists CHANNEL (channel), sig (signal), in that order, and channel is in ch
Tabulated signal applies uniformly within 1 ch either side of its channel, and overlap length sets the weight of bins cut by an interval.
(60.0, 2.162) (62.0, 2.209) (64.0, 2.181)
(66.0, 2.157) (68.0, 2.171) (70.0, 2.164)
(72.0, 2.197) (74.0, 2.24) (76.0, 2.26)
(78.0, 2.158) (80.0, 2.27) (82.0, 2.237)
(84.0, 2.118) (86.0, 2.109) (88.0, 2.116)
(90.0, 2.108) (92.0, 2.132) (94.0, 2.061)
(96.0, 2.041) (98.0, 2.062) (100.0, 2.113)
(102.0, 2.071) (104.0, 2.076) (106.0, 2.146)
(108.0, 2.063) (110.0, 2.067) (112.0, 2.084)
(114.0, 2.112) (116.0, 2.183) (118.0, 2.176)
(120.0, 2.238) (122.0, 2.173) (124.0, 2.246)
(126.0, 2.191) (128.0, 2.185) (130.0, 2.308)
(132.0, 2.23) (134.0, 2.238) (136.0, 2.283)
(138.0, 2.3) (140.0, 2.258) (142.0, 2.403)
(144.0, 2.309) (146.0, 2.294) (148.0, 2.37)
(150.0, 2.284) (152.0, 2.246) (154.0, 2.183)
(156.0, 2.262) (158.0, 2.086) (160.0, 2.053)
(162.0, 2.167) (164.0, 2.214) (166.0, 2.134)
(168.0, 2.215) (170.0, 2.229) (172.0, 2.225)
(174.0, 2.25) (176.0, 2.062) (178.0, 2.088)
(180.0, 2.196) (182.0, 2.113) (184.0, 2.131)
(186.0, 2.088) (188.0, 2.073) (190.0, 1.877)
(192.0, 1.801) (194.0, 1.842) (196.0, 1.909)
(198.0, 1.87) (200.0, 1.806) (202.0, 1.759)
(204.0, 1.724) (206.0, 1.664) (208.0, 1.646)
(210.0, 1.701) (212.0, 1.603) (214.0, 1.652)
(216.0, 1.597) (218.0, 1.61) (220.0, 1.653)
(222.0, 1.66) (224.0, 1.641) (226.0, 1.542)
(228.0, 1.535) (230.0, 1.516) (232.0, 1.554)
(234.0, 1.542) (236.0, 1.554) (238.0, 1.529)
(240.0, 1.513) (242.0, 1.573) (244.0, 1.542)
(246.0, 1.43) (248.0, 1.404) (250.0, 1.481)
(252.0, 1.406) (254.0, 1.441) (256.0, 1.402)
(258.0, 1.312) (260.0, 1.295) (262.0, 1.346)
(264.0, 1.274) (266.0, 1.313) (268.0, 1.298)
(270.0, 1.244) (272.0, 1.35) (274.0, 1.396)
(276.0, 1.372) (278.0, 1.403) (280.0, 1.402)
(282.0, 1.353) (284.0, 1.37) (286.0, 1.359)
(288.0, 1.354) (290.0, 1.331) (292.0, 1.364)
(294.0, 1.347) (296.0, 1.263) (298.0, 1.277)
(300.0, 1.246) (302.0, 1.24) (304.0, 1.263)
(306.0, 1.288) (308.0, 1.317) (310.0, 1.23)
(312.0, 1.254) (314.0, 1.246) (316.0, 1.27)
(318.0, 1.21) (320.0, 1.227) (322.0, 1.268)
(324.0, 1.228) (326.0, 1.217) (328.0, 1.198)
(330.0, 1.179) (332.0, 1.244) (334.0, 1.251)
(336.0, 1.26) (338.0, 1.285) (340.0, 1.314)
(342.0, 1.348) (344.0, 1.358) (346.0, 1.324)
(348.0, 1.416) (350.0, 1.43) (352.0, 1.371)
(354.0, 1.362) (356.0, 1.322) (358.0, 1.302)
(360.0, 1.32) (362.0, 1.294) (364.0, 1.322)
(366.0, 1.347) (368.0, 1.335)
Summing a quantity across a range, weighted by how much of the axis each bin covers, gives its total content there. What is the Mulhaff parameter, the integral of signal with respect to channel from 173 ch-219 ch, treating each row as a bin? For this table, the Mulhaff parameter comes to 86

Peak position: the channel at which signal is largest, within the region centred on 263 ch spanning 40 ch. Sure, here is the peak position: 244.0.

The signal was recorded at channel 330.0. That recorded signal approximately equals 1.179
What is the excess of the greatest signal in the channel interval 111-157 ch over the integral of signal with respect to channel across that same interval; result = -101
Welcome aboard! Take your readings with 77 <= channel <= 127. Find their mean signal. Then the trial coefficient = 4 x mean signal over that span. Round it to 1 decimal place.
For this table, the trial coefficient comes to 8.5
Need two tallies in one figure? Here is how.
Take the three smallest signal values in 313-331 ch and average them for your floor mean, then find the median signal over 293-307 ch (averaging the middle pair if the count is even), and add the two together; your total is 2.46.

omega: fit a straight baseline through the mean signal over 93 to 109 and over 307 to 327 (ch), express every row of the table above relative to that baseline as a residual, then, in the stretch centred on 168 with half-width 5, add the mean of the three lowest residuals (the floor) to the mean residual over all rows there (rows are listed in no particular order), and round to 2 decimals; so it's 0.74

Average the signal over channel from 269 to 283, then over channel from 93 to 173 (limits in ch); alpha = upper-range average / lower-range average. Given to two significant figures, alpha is 0.62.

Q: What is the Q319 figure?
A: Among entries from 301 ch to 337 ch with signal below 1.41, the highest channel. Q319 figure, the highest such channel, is 336.0 ch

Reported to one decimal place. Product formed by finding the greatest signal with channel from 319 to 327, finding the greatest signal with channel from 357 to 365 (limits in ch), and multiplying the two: 1.7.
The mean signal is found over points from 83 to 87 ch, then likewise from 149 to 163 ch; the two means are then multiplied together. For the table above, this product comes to 4.6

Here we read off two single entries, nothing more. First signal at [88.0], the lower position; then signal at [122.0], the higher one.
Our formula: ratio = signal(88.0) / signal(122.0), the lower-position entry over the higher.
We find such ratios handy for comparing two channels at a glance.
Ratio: 0.97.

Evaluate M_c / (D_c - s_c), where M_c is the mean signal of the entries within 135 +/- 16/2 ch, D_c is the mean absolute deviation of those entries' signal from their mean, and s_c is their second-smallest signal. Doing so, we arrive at -1.04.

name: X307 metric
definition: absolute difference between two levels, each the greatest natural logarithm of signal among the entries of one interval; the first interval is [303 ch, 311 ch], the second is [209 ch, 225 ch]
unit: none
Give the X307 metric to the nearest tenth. 0.3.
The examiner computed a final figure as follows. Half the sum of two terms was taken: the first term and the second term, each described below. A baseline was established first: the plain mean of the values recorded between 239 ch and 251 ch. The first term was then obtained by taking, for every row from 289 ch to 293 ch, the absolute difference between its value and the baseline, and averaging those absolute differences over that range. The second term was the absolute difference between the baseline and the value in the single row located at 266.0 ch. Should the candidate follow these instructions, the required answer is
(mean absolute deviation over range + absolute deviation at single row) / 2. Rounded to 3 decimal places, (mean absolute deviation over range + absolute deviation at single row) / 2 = 0.160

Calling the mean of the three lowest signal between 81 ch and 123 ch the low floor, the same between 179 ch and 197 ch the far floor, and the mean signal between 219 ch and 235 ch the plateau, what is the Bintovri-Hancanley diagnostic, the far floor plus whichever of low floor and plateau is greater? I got 3.9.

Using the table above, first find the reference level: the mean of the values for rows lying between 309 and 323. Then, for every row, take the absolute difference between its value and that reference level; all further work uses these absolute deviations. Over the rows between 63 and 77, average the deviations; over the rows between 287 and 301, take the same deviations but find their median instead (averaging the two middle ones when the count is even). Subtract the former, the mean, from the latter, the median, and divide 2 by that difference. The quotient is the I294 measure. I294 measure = -2.3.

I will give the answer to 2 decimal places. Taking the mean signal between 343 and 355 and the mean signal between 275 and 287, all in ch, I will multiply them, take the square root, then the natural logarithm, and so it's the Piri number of 0.32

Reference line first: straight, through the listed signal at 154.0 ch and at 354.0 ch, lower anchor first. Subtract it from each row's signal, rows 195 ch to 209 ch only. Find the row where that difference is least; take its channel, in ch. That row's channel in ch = 208.0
